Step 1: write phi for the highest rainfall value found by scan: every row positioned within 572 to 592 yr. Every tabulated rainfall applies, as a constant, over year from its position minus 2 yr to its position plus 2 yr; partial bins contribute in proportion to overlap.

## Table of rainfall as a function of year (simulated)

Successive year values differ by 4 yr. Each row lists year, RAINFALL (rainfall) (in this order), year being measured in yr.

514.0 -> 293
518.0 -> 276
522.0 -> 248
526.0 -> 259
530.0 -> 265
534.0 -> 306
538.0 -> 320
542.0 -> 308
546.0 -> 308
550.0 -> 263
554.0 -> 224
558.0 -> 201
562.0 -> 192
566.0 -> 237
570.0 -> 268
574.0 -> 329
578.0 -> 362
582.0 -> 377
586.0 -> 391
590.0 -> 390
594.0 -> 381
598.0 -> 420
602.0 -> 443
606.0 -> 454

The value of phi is 391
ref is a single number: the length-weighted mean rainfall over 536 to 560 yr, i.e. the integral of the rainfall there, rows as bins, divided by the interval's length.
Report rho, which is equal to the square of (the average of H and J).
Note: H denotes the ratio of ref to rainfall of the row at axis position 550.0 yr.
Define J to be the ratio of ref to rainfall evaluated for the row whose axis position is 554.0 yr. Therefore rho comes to 1.3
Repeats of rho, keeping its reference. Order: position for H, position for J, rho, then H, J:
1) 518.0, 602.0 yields 0.6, 1.0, 0.61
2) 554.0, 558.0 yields 1.6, 1.2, 1.35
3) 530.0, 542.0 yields 0.9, 1.0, 0.88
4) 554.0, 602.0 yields 0.8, 1.2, 0.61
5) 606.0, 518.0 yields 0.6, 0.6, 0.98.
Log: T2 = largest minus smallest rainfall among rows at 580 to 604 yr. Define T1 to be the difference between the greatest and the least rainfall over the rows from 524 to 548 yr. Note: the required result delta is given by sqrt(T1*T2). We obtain 63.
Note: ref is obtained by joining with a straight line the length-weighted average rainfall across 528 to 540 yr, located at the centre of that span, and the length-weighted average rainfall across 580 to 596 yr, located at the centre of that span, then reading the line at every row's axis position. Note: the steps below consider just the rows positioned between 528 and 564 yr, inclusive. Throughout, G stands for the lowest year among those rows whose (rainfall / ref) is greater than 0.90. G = 530.0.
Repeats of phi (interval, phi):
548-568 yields 263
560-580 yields 362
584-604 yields 443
